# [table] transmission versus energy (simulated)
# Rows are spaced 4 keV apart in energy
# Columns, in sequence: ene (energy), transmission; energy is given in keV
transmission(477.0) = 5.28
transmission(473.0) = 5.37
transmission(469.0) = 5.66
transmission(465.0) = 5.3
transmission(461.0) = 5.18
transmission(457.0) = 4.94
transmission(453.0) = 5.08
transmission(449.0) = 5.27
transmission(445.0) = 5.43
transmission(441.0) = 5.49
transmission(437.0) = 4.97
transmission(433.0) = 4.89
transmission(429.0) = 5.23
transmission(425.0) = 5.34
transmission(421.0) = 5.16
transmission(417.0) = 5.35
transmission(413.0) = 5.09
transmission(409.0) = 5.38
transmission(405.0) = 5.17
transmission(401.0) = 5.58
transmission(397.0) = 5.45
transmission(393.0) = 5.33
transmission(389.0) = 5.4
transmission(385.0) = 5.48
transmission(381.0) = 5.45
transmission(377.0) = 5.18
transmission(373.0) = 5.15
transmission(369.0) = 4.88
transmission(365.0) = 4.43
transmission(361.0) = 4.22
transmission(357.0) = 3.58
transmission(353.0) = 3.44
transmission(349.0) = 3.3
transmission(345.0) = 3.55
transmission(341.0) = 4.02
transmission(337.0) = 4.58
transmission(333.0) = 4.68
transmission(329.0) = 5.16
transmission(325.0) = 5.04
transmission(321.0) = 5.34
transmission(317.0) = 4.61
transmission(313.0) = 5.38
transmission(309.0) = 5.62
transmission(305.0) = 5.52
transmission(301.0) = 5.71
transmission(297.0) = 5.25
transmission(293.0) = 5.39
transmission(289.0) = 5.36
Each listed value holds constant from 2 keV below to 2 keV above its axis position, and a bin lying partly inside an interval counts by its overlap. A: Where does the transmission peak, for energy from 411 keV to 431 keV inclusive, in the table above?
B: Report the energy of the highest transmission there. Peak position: 417.0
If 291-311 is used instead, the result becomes 301.0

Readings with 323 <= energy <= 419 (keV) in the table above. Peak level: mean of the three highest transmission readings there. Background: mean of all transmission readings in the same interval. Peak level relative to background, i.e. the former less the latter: 0.72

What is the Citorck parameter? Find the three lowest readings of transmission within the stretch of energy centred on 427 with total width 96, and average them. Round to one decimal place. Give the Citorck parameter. 4.9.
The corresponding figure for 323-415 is 3.4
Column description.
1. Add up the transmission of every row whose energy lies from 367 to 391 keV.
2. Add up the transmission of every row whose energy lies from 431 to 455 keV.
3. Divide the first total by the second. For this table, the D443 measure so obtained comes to 1.0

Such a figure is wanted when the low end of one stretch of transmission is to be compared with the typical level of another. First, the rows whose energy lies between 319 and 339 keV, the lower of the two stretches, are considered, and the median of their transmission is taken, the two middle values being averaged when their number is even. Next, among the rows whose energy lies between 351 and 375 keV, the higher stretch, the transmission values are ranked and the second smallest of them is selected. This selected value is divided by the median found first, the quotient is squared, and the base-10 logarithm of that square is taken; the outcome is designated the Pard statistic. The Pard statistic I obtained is -0.30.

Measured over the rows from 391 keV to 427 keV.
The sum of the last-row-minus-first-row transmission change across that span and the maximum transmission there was 6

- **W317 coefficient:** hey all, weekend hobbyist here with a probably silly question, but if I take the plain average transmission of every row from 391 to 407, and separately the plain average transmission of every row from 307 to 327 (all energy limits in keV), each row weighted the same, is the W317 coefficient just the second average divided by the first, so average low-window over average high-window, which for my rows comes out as 0.97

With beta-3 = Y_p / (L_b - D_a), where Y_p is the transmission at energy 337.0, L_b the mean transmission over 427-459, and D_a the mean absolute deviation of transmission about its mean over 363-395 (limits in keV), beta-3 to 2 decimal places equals 0.93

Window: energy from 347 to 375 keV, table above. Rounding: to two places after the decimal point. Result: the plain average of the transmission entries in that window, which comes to 4.14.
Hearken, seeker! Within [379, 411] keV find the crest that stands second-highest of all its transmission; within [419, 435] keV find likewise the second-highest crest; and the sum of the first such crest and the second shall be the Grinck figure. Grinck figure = 10.7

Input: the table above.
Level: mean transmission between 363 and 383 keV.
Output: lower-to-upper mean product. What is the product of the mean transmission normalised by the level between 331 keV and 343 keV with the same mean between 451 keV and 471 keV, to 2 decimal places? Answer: 0.92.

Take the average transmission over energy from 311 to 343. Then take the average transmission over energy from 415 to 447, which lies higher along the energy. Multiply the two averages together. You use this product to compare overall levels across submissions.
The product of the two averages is 25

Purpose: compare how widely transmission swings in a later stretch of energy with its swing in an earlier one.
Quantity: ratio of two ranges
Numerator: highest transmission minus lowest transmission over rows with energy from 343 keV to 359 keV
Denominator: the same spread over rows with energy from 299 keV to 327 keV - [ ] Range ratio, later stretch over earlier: 0.25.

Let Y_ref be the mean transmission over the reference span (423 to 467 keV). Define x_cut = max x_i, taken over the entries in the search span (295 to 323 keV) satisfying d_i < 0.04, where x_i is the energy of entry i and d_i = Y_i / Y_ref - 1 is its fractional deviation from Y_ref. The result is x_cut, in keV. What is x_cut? 321.0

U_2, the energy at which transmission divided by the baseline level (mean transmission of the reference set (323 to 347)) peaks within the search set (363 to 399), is 385.0 keV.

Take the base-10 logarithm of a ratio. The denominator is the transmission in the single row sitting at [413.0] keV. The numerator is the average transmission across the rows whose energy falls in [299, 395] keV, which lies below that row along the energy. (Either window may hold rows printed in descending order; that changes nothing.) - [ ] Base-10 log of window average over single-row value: -0.026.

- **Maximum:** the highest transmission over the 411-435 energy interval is 5.35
